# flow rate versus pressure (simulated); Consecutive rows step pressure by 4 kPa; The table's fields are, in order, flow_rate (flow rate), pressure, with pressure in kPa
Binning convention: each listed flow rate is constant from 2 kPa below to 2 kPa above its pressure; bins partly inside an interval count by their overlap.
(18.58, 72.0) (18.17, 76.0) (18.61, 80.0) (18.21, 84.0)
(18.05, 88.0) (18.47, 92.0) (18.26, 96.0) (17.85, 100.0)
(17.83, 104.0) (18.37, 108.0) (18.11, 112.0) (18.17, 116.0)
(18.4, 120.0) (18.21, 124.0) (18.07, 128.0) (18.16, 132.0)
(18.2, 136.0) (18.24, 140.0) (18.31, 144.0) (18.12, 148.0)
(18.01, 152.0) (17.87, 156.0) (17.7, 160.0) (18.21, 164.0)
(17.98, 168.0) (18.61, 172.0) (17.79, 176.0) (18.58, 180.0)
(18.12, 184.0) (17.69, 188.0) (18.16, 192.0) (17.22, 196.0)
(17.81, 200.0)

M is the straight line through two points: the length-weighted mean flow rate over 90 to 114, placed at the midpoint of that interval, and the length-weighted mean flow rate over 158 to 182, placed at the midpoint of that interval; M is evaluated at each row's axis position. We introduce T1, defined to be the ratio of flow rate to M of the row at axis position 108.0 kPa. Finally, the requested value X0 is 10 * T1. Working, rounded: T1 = 1.012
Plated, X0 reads 10.1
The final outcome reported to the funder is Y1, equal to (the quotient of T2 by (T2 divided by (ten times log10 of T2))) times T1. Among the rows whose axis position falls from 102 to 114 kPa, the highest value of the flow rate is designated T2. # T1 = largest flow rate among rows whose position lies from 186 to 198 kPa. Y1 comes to 230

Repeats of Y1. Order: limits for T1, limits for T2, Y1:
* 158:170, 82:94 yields 231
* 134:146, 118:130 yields 232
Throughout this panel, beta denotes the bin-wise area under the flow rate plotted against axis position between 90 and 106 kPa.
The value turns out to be 290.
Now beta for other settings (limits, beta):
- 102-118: 290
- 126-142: 291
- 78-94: 293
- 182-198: 285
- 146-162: 287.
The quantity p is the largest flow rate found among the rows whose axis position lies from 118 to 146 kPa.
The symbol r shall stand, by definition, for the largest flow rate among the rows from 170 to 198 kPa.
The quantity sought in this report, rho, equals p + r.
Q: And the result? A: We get 37.0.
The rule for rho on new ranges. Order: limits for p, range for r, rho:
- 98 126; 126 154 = 36.7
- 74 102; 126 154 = 36.9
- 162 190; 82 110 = 37.1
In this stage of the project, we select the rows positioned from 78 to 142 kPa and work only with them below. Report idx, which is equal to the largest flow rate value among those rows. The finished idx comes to 18.61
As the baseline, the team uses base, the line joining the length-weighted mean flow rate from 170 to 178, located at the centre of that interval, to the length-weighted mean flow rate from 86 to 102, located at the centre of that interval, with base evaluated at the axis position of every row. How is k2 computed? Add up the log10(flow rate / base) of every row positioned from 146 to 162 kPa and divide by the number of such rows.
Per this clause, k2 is -0.006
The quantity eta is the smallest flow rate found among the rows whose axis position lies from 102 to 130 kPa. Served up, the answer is 17.83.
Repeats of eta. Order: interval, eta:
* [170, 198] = 17.22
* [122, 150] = 18.07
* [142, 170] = 17.7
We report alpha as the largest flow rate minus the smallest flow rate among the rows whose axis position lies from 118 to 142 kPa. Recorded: 0.3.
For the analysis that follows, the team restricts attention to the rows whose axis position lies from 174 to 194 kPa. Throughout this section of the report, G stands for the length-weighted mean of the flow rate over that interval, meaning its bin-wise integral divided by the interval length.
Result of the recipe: 18.1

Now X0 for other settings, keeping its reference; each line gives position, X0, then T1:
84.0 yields 10.0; 1.003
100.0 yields 9.8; 0.984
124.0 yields 10.0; 1.003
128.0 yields 10.0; 0.996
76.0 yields 10.0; 1.001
